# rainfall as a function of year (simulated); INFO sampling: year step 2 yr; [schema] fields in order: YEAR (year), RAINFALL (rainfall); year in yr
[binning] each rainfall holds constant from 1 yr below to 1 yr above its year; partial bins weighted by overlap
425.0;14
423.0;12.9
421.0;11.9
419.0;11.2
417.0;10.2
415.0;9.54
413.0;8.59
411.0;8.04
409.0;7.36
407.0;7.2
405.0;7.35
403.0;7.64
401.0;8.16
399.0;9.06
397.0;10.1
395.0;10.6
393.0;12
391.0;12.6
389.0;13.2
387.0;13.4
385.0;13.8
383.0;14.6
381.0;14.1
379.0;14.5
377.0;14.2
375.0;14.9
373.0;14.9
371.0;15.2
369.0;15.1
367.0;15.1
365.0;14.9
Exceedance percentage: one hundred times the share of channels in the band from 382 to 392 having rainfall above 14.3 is 20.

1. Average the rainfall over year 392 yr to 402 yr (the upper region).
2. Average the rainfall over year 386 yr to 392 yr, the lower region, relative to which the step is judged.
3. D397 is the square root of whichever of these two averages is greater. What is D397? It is 3.61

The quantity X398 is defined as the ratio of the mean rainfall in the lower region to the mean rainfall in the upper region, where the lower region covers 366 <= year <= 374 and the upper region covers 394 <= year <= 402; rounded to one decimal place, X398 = 1.6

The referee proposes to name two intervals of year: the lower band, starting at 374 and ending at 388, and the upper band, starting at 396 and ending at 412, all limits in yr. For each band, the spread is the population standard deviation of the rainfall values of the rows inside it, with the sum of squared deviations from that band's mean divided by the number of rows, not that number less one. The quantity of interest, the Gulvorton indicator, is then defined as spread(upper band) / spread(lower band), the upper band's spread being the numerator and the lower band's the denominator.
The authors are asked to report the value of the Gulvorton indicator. 2.0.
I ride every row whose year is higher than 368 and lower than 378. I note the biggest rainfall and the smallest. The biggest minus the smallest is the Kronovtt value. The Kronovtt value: 1.0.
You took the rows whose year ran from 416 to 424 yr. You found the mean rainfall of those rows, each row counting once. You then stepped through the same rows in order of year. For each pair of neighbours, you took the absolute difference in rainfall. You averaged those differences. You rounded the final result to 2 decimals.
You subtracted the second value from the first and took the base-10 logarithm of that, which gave 1.03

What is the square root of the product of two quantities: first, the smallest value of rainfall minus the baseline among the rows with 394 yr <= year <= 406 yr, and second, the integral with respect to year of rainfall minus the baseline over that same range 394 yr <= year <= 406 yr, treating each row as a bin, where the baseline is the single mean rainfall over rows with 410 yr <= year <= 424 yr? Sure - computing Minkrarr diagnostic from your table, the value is 7.4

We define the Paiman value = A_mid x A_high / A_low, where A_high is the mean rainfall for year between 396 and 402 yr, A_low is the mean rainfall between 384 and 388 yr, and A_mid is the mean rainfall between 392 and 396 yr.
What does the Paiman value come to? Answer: 7.57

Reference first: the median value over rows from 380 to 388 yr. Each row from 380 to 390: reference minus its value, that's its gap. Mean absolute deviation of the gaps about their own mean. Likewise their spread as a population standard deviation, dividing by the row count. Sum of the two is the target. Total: 0.92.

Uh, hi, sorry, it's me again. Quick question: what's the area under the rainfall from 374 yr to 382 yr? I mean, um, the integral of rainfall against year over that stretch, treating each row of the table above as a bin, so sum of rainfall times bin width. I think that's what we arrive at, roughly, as 115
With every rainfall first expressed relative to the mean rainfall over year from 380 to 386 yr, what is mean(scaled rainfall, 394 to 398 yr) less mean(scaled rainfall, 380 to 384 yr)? -0.28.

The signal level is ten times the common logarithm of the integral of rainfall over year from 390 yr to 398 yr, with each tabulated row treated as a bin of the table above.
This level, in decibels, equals 19.6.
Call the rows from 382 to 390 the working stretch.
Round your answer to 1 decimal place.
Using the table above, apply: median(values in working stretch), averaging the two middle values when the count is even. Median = 13.6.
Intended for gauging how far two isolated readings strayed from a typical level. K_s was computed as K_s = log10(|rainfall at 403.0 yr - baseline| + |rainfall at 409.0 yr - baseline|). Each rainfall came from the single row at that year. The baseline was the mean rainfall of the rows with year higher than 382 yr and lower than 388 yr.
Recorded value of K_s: 1.1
